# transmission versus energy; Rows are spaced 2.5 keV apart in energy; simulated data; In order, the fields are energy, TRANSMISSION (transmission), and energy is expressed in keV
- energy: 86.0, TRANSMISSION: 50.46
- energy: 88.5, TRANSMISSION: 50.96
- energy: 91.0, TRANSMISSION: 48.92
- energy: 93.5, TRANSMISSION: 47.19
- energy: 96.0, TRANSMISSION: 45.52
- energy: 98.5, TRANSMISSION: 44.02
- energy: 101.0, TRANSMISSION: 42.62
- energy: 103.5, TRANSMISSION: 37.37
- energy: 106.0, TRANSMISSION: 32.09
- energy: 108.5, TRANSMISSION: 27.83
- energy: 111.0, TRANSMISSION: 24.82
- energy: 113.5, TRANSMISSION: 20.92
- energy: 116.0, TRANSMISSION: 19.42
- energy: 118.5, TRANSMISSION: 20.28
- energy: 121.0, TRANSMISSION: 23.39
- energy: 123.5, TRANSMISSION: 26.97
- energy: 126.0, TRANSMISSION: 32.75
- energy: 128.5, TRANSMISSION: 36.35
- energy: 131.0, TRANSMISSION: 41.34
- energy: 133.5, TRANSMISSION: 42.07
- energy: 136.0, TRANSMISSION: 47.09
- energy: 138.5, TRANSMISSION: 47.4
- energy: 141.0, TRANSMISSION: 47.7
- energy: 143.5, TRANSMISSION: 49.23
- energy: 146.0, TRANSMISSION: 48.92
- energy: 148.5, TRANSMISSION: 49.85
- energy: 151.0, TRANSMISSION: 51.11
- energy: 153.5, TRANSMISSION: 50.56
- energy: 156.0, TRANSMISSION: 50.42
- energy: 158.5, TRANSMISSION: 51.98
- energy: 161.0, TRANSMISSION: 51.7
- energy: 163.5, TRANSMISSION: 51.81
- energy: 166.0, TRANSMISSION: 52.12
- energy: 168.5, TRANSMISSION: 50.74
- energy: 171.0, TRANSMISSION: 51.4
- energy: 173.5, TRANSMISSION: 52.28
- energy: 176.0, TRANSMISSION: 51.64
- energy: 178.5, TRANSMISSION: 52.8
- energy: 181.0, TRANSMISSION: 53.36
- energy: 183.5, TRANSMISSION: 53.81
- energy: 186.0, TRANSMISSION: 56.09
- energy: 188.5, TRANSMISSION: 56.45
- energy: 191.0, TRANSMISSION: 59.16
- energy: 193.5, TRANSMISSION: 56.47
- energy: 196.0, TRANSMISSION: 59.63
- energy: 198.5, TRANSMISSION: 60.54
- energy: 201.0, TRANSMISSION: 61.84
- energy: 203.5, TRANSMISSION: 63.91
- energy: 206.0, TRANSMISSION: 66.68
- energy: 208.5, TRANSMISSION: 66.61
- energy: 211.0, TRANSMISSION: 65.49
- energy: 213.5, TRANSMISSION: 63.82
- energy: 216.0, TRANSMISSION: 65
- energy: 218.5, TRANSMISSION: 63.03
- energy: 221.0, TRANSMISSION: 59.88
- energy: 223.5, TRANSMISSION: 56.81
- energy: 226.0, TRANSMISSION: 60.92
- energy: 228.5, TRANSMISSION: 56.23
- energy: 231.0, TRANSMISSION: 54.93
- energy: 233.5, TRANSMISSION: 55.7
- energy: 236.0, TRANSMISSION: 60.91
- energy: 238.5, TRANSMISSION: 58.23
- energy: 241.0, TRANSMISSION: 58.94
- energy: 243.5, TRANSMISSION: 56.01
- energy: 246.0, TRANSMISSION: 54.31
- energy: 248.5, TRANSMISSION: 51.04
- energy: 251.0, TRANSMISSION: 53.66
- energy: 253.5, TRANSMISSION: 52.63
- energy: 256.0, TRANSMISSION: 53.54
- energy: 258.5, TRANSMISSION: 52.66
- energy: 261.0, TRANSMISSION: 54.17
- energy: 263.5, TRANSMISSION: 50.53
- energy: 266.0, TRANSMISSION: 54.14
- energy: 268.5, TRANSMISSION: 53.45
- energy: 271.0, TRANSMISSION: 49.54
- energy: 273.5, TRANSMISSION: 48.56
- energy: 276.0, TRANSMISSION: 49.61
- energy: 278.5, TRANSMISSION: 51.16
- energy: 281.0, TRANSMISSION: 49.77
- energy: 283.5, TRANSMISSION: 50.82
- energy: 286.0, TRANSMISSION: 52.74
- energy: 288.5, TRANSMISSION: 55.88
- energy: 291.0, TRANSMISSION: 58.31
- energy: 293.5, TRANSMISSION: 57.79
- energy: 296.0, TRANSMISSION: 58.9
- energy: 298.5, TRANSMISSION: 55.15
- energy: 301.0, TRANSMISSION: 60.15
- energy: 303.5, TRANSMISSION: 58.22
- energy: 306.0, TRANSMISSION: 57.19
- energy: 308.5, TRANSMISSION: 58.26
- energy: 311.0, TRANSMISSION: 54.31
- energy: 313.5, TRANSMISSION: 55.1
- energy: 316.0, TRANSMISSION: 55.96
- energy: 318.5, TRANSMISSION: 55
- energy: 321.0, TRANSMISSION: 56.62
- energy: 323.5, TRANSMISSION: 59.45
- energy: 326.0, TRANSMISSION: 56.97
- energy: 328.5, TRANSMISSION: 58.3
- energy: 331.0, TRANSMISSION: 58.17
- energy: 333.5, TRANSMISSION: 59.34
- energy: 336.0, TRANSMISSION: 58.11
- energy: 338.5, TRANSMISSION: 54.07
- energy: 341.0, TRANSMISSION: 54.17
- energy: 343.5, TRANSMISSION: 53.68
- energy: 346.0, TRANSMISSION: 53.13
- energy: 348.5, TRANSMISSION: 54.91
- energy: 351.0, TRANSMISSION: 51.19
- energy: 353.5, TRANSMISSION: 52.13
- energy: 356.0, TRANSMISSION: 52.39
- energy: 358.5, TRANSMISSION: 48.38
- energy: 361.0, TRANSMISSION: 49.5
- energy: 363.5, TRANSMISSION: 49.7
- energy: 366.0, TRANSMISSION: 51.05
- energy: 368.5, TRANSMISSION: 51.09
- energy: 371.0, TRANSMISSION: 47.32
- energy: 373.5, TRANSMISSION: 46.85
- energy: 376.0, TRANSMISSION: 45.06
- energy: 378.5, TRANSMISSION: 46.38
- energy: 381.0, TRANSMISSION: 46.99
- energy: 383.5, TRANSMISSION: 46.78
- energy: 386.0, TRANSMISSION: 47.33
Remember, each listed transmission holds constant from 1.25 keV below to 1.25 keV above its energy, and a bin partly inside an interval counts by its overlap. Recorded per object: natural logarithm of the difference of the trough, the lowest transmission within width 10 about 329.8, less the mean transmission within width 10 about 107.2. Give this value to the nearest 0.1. 3.3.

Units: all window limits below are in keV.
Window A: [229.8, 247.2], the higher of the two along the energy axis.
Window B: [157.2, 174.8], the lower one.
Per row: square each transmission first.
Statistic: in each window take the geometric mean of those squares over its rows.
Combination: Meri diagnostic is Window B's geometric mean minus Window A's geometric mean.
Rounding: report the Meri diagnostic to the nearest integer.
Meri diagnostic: -570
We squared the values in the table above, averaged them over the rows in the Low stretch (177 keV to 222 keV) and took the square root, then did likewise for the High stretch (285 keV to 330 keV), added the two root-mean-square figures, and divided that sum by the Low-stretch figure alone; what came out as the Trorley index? 1.94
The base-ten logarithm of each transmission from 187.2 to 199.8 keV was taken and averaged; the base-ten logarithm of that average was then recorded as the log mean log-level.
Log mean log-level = 0.247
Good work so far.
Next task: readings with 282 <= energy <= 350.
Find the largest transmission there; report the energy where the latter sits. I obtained 301.0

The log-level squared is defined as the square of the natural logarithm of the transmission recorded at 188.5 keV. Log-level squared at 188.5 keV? 16.3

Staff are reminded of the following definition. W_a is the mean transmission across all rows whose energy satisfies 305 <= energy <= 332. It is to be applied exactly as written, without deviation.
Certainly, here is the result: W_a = 56.8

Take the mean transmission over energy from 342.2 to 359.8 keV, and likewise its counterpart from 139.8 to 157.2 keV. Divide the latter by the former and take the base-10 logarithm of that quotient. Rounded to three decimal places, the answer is -0.022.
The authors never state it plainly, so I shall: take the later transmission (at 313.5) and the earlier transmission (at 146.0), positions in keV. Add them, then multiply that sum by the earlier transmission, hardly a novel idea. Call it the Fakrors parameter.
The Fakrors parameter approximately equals 5089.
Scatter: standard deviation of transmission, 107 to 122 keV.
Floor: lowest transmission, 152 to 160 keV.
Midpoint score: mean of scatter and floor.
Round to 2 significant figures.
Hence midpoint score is 27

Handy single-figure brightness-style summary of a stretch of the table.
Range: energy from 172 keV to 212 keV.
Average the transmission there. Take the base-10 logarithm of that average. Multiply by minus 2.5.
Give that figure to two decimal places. -4.42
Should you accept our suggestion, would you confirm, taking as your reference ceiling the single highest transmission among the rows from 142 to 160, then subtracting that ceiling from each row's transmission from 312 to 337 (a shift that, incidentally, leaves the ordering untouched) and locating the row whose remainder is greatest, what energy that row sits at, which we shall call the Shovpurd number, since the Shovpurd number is 323.5 keV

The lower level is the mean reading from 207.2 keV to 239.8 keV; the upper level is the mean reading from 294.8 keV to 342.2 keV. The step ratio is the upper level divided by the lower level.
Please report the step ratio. 0.94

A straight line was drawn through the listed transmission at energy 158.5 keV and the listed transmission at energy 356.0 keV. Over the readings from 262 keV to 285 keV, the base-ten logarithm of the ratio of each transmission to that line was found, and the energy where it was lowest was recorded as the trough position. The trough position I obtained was 273.5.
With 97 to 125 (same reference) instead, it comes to 116.0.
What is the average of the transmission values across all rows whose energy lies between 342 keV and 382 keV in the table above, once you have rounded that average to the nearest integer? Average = 50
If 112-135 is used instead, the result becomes 29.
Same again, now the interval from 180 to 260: 58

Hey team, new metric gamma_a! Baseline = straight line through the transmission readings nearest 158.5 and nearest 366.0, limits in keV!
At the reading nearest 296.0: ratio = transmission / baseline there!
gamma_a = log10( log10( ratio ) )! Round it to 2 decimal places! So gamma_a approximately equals -1.23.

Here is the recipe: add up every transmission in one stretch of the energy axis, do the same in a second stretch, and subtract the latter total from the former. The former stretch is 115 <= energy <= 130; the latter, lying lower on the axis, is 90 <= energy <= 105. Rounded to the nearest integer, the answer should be -106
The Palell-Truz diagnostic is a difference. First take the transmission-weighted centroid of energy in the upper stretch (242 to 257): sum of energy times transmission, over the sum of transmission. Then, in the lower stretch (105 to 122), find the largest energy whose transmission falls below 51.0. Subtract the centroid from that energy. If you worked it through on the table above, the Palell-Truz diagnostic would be -128.7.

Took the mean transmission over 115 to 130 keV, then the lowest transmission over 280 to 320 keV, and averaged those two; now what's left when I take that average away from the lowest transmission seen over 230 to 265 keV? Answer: 12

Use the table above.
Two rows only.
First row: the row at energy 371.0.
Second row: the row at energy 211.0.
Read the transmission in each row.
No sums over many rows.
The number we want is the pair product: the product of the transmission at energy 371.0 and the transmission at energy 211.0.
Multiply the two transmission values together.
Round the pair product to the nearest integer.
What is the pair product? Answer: 3099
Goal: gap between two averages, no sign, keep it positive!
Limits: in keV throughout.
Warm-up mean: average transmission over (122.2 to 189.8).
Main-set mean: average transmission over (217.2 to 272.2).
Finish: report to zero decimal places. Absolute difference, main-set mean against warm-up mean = 7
